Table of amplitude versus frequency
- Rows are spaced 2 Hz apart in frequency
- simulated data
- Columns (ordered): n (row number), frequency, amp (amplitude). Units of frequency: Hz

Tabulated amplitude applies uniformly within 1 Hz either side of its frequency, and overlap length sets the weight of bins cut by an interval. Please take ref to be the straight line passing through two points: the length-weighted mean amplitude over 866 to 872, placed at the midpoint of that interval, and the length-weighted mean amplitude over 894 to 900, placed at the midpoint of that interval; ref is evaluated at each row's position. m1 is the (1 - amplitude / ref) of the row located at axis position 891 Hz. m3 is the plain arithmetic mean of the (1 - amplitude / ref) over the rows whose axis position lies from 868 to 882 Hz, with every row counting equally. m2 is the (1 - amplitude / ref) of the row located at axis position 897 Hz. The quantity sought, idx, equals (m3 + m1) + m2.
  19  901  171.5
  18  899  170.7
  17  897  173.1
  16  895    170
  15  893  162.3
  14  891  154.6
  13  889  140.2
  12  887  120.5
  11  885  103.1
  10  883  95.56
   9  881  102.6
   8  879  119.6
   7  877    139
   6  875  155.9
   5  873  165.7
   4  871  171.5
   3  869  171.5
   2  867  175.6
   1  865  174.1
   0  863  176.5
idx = 0.24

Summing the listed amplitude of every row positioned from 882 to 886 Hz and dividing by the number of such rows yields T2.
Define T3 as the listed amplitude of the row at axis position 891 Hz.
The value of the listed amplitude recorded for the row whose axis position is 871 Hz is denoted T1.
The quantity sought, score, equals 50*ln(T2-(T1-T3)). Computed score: 221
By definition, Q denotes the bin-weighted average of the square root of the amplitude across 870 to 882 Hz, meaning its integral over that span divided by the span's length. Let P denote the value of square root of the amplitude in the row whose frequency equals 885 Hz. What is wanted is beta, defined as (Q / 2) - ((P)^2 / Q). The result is -2.7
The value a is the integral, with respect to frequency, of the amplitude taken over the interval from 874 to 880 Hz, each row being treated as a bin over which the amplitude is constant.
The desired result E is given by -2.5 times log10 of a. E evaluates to -7.30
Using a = 829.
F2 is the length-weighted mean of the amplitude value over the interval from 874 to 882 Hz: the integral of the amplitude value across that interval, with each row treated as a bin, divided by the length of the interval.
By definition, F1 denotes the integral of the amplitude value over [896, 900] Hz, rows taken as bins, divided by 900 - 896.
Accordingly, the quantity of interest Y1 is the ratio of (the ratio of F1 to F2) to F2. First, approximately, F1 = 172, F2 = 129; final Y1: 0.0103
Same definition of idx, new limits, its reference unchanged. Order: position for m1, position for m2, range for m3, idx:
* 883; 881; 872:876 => 0.92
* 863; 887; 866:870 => 0.28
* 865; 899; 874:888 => 0.30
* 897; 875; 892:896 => 0.12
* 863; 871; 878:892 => 0.29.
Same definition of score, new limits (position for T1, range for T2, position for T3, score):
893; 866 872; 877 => 250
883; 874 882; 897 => 267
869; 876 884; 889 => 221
